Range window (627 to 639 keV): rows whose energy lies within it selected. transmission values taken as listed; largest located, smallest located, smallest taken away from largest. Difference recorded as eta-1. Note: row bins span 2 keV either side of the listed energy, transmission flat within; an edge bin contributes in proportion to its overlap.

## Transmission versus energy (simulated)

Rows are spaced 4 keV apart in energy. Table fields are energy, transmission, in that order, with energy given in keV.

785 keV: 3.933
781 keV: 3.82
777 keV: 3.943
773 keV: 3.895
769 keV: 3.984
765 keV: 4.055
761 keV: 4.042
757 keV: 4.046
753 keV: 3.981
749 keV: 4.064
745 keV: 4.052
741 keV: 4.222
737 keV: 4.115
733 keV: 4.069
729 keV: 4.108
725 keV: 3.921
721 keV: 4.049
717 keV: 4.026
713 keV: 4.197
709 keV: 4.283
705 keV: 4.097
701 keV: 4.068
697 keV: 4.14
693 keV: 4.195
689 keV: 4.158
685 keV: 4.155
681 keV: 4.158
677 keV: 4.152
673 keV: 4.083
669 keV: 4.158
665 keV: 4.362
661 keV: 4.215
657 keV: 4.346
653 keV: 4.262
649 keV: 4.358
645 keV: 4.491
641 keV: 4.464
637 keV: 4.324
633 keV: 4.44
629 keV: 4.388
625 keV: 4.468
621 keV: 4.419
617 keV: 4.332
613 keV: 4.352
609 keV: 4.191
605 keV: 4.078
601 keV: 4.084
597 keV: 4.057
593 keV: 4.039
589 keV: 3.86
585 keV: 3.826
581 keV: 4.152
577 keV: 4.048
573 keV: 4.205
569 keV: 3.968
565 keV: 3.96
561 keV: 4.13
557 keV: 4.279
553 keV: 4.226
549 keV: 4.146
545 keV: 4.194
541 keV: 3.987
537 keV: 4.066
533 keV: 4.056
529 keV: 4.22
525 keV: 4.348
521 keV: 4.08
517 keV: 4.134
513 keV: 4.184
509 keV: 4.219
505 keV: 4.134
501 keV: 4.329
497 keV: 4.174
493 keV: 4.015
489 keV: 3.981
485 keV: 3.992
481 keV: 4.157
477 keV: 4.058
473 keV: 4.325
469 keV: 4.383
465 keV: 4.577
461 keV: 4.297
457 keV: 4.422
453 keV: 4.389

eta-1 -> 0.12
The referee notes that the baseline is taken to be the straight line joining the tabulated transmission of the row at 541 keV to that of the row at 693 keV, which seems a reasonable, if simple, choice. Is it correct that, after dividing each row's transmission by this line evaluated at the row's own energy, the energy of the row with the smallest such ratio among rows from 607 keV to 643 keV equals 609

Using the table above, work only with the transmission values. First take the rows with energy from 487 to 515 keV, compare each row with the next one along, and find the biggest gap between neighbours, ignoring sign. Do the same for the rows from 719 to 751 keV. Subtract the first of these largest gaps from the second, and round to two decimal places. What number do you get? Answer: -0.01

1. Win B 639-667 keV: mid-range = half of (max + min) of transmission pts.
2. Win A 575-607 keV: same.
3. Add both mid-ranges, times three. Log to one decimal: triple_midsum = 25.0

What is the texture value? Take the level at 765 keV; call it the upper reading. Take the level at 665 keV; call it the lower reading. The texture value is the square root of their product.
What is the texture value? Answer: 4.21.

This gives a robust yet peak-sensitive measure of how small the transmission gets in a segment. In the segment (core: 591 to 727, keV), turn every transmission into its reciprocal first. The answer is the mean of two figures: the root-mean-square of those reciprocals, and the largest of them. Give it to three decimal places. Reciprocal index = 0.246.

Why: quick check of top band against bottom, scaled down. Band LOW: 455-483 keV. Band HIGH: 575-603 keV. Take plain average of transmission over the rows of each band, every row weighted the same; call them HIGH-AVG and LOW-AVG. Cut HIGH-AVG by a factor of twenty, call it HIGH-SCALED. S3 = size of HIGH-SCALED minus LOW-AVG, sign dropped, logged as 4.12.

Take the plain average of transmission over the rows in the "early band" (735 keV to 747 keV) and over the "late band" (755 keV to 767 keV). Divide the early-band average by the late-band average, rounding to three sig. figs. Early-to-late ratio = 1.02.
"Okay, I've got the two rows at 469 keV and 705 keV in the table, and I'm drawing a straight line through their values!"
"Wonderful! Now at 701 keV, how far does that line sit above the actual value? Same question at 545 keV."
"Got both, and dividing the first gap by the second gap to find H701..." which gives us 0.3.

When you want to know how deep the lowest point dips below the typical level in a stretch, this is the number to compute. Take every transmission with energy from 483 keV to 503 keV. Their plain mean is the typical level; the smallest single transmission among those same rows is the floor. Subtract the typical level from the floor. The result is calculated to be -0.117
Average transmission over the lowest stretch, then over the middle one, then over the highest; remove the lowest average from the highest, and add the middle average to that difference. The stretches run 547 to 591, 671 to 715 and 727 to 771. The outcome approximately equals 4.15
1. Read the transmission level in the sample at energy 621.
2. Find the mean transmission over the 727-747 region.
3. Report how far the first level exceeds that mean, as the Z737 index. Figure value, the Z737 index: 0.31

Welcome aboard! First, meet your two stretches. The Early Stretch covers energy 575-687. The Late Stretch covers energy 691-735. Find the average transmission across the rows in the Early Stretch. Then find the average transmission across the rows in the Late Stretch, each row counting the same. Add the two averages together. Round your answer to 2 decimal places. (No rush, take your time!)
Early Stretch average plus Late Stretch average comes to 8.33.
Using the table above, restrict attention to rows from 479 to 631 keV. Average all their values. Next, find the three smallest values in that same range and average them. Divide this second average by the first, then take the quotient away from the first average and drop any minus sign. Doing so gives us 3.21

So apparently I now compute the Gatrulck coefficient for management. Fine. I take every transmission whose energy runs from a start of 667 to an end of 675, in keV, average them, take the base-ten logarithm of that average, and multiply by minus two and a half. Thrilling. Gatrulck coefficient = -1.537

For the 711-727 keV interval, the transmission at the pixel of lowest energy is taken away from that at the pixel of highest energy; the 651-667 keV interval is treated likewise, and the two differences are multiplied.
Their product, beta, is -0.028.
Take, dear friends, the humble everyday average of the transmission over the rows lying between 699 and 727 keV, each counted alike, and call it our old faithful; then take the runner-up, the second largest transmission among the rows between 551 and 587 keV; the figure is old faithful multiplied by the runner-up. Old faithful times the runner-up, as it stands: 17.3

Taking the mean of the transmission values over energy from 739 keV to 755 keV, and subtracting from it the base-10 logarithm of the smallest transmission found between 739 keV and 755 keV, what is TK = 3.48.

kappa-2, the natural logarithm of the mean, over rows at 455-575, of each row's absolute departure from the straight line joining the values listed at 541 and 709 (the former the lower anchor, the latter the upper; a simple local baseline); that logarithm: -1.4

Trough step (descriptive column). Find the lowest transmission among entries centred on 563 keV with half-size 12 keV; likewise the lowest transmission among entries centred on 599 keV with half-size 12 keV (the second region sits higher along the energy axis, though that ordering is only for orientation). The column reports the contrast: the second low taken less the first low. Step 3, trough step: -0.10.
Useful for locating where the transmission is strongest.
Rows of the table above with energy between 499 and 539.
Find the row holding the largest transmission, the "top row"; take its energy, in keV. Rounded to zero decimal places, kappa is 525 keV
